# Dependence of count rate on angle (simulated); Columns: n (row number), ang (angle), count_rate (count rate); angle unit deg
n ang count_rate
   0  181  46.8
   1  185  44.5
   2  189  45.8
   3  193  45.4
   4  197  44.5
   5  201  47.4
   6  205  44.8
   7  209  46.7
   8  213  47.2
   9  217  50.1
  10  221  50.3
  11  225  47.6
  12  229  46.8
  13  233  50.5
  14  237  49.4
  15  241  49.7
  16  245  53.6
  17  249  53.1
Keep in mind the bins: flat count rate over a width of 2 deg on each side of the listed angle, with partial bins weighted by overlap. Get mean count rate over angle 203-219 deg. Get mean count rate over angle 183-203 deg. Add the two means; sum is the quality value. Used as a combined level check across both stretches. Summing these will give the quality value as 92.7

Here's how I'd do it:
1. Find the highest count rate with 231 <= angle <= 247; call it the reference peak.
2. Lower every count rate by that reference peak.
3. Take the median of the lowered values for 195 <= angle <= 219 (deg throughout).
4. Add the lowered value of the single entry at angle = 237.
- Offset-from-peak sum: -11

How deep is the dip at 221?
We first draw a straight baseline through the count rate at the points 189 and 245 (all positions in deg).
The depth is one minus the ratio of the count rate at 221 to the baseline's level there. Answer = 0.00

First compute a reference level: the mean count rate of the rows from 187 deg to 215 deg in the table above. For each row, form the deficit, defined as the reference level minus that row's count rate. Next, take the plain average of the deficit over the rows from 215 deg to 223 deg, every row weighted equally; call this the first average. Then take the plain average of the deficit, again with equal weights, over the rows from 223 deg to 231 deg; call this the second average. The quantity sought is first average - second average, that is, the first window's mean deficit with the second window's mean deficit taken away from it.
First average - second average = -3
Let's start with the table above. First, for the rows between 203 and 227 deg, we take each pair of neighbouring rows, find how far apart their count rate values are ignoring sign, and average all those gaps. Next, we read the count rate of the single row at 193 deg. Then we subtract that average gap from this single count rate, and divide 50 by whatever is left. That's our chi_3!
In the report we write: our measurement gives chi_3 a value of 1.14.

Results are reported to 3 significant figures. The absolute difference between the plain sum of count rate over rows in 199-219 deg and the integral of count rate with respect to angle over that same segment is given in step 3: 709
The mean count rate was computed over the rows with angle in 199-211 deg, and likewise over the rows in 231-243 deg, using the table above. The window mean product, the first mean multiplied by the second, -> 2309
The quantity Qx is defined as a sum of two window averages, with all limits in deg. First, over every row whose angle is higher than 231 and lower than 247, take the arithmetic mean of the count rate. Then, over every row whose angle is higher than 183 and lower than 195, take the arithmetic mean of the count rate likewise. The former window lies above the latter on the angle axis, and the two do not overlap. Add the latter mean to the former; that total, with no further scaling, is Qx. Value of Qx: 96.0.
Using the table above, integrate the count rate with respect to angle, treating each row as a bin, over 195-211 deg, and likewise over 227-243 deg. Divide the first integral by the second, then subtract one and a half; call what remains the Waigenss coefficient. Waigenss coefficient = -0.566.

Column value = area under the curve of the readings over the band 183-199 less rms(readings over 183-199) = 676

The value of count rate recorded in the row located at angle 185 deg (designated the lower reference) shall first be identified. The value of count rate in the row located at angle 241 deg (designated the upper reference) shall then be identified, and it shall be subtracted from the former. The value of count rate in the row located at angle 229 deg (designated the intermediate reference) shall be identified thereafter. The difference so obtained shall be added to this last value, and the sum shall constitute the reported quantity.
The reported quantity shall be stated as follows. 41.6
